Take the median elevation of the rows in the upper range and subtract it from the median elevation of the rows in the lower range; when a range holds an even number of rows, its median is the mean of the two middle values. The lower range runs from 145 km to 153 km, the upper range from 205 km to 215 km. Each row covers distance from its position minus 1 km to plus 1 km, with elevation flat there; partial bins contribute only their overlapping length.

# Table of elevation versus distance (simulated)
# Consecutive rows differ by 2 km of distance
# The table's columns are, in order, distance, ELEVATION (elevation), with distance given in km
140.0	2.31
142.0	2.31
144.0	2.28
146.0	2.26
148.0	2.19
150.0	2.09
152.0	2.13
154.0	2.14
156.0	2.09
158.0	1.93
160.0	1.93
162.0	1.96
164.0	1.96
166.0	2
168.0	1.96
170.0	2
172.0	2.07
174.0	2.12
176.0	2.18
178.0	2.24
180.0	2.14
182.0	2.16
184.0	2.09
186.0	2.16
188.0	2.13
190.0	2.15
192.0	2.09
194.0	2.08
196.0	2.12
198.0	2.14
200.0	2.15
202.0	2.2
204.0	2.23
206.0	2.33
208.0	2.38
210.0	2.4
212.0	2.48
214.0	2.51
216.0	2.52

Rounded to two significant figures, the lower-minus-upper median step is -0.24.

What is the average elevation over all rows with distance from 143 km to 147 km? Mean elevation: 2.3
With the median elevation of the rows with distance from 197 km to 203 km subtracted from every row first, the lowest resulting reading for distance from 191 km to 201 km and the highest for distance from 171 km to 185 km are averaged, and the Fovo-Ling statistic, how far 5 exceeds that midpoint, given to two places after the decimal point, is 4.99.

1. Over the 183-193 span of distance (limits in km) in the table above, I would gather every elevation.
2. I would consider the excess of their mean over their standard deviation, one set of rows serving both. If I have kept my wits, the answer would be 2.09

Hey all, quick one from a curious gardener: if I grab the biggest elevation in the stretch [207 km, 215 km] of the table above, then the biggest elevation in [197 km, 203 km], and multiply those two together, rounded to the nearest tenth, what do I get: 5.5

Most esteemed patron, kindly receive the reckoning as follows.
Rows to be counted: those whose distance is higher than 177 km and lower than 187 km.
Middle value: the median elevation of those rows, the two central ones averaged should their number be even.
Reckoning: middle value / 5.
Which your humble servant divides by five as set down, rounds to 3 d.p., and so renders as 0.432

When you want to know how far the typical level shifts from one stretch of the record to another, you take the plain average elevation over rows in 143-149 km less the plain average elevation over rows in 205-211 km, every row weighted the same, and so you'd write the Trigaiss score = -0.13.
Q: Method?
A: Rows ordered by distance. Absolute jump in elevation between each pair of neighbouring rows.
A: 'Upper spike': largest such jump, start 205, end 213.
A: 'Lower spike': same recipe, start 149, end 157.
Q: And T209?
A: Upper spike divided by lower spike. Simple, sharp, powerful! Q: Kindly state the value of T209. 1.6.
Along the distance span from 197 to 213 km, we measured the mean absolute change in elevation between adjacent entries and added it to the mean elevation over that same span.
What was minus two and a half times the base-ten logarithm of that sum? -0.92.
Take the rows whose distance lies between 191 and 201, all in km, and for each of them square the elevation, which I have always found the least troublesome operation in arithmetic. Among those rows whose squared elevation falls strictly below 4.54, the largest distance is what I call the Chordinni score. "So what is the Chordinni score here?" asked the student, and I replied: 196.0 km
